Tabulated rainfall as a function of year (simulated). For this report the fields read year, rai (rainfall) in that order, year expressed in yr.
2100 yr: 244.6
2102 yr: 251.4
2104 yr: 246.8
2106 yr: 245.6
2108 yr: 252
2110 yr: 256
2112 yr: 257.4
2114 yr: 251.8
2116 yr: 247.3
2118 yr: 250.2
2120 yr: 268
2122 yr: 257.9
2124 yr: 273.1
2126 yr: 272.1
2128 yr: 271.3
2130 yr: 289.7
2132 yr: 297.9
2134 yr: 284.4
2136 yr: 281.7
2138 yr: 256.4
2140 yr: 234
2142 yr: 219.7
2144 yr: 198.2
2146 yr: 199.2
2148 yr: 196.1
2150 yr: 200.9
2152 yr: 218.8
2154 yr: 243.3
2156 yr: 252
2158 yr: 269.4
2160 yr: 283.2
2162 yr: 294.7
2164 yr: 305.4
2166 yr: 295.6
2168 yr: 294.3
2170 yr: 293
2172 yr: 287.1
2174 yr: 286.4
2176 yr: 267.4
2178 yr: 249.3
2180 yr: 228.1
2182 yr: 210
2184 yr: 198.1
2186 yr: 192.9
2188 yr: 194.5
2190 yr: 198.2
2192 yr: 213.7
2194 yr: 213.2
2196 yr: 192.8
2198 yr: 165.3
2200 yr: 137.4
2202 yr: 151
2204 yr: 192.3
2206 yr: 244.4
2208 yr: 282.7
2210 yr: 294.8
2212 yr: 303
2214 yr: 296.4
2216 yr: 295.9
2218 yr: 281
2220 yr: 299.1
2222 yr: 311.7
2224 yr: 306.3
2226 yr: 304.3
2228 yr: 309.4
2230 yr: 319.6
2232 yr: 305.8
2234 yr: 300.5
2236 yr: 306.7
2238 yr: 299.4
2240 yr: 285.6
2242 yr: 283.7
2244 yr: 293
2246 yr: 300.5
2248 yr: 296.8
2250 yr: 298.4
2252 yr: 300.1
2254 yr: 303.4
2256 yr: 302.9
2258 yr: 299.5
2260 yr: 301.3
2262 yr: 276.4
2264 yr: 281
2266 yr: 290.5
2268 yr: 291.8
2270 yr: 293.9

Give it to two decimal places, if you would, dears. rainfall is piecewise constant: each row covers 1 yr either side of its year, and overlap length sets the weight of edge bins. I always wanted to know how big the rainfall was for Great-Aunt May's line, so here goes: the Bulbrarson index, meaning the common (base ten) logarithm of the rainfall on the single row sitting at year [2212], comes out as 2.48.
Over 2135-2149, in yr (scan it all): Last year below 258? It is 2148 yr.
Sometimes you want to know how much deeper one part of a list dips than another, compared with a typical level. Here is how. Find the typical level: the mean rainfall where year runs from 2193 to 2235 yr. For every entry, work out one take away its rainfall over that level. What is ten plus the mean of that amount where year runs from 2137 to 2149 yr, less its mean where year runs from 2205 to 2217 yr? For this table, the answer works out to 10.26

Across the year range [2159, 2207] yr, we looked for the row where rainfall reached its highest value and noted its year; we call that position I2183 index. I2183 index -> 2164 yr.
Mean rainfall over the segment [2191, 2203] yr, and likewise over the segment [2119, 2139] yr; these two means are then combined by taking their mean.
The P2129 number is 227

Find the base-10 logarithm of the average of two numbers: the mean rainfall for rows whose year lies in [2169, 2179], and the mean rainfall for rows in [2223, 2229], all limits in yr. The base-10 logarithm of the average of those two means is 2.46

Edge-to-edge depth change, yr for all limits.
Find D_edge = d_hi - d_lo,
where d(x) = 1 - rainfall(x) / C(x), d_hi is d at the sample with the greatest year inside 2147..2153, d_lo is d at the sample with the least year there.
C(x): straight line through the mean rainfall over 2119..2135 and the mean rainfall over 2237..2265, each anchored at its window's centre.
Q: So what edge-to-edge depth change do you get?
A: -0.08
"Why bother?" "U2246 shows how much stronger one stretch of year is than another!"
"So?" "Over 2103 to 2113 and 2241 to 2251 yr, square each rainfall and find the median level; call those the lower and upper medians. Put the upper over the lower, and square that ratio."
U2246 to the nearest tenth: 1.9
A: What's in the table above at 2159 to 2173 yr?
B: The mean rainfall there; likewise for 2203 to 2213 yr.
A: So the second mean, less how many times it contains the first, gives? 263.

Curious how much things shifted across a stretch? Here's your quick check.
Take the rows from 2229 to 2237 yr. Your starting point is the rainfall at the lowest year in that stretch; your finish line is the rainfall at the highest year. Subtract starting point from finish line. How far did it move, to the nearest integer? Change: -13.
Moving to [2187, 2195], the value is 19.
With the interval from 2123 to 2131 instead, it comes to 17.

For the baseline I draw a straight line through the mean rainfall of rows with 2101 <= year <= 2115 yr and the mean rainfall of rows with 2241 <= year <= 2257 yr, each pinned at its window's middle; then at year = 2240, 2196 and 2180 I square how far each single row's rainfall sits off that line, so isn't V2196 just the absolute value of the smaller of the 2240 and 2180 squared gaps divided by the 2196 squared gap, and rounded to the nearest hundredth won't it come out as 0.01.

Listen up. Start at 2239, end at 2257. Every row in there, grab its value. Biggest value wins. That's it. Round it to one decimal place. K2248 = 303.4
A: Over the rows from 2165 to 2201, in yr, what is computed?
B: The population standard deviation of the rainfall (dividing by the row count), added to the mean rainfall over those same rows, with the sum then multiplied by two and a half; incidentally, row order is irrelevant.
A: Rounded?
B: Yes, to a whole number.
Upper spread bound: 690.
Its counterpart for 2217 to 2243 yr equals 780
